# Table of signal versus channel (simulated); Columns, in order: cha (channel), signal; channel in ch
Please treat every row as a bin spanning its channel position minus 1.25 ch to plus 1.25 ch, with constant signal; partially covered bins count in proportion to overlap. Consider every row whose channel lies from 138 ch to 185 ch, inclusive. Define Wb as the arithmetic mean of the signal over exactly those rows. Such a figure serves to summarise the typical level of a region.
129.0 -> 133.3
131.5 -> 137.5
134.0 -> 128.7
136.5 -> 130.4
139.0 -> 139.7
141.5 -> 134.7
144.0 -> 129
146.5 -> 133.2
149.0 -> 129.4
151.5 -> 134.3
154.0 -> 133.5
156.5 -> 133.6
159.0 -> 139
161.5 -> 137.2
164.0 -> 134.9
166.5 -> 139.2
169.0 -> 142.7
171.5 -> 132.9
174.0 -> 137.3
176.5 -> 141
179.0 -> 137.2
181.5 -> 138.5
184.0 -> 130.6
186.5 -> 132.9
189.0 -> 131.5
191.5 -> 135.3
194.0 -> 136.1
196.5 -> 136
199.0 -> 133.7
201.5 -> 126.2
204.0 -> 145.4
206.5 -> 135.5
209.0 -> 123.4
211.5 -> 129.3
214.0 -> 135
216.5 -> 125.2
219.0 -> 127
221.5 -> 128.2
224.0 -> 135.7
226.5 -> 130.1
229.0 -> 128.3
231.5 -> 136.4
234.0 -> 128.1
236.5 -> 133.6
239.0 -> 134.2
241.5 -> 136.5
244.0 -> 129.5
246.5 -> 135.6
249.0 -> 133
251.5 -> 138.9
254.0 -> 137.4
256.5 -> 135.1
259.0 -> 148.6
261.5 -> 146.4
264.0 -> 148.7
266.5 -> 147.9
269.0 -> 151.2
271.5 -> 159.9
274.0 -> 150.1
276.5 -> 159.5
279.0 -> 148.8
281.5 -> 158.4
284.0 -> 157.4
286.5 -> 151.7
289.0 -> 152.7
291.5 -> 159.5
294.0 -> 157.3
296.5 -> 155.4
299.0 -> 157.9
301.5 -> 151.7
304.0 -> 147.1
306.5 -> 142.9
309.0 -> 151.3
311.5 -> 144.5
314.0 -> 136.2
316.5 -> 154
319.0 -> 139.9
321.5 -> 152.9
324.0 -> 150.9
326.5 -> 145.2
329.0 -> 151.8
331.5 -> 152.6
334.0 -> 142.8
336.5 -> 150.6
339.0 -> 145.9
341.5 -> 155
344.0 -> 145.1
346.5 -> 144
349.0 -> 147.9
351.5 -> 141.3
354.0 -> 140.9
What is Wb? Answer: 136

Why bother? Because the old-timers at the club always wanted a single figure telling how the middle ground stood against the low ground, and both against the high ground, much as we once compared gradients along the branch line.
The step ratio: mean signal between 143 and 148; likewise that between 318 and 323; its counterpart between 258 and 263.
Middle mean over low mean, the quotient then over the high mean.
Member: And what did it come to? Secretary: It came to 0.0077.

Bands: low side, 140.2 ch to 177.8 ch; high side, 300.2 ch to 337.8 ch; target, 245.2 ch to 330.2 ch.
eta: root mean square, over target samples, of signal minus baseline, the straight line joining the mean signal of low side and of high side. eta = 8.1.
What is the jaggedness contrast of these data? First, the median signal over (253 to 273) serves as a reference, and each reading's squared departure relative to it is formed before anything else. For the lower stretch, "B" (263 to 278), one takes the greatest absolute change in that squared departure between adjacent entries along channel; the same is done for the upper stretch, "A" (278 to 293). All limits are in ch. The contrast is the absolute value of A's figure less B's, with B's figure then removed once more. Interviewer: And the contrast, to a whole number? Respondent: -107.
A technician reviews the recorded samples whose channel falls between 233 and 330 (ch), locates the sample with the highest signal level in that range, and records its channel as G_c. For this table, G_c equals 271.5 ch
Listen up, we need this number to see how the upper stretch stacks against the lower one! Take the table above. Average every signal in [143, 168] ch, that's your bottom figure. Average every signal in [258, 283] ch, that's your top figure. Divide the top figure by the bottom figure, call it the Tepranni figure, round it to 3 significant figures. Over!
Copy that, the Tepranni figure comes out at 1.13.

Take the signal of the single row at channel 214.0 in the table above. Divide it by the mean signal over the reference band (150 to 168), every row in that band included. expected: 0.99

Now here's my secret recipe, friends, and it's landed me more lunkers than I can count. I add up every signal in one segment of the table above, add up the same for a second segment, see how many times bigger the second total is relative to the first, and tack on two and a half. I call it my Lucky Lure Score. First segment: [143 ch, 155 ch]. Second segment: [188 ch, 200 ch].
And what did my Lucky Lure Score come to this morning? 3.52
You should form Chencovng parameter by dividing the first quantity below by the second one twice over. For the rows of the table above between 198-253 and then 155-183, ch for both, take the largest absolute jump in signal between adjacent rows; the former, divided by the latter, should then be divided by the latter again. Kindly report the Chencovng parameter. 0.20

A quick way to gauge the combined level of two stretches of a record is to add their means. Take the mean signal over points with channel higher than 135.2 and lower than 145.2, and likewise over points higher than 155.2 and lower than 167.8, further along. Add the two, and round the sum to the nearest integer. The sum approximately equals 270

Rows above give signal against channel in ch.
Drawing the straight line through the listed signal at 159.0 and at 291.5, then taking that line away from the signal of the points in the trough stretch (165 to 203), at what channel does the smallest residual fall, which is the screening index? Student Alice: 201.5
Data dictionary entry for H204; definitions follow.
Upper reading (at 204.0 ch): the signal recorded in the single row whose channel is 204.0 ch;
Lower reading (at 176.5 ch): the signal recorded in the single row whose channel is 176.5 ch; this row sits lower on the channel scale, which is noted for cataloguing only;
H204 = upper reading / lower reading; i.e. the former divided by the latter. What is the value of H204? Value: 1.03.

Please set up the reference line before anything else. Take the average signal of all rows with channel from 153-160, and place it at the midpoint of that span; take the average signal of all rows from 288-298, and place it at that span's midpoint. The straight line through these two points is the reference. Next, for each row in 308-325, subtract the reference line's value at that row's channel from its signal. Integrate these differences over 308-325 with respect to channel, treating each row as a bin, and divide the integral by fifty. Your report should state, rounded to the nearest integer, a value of -4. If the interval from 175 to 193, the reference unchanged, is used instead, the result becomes -2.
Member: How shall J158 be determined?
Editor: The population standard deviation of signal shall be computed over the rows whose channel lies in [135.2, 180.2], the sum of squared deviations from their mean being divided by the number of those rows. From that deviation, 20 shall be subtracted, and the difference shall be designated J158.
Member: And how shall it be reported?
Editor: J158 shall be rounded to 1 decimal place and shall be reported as -16.2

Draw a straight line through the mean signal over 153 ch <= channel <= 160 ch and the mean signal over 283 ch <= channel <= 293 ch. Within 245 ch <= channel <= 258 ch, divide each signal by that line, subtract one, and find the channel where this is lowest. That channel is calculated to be 249.0 ch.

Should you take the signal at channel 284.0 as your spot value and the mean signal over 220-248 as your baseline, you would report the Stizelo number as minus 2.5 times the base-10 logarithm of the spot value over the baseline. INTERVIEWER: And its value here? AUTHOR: -0.19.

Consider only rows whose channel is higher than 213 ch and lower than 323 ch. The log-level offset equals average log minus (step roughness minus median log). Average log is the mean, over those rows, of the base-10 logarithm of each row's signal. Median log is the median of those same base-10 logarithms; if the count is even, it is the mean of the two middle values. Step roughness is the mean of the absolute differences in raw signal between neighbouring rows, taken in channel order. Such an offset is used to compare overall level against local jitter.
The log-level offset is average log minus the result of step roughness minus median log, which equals -1.6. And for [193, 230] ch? -2.2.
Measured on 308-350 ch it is -3.2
